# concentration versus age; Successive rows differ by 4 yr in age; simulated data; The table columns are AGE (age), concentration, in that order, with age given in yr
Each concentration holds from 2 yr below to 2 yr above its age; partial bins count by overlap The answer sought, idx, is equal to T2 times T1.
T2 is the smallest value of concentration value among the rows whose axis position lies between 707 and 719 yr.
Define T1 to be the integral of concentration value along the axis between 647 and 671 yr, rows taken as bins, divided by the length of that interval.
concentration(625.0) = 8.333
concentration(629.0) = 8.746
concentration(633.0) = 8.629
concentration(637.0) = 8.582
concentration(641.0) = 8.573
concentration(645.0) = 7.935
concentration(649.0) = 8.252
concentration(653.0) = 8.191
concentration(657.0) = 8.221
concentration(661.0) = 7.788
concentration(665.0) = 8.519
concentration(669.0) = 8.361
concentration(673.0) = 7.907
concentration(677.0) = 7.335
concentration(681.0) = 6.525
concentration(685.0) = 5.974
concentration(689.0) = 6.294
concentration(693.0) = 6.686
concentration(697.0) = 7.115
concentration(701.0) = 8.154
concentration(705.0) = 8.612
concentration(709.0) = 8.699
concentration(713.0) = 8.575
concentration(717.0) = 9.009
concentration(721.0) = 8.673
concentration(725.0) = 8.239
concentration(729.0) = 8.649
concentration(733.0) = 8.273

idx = 71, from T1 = 8.2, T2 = 8.575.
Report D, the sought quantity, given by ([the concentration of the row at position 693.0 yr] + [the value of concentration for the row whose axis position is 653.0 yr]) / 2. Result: 7.44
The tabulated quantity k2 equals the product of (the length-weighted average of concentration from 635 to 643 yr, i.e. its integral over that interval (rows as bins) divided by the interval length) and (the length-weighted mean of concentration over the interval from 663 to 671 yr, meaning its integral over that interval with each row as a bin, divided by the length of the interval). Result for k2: 72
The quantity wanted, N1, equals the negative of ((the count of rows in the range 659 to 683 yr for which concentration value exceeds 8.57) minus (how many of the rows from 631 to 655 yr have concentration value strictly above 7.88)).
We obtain 6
